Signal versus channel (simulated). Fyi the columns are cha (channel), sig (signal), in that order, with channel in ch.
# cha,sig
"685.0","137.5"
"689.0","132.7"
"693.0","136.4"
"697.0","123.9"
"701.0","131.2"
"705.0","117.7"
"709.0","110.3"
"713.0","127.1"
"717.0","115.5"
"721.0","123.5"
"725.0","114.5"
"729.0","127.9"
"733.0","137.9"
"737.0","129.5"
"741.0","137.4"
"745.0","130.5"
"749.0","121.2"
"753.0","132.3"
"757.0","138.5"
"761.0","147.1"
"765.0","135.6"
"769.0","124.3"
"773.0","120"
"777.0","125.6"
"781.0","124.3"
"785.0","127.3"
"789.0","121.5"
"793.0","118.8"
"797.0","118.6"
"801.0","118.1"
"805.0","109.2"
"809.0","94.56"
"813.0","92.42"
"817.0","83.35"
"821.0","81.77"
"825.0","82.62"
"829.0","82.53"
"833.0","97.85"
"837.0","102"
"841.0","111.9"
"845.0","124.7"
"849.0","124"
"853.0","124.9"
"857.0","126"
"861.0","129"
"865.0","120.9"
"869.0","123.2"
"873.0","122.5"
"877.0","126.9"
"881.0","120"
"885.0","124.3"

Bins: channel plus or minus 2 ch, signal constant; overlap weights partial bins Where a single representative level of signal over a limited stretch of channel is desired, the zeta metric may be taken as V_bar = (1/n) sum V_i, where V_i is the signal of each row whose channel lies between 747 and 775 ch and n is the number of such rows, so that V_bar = 131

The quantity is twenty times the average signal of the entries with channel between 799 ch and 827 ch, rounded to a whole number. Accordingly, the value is 1891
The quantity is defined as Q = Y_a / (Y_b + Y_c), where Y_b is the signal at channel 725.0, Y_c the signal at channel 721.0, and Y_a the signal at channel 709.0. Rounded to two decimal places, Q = 0.46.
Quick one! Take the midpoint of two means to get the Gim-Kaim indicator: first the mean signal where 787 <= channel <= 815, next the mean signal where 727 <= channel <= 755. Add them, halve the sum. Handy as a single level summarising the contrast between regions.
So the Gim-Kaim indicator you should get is 121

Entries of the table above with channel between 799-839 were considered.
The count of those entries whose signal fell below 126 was 10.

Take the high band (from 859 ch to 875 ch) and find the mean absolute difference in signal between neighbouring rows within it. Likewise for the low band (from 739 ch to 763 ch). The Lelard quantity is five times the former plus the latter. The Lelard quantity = 27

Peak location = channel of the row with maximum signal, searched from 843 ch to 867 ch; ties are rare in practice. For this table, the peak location 861.0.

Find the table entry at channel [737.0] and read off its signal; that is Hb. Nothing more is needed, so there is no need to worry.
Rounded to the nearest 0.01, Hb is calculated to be 129.50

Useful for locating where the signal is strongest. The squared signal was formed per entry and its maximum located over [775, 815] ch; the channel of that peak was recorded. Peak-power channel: 785.0 ch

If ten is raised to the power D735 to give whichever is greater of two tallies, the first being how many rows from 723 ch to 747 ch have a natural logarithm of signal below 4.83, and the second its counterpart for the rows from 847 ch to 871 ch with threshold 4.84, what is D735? 0.70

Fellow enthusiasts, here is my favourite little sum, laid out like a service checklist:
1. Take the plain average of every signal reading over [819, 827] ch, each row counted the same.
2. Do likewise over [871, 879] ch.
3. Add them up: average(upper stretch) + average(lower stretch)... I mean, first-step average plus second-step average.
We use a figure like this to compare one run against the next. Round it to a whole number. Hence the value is 207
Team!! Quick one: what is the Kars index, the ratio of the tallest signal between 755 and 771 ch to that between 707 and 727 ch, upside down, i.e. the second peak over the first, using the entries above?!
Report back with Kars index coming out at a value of 0.86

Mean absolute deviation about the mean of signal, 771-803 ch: 3.0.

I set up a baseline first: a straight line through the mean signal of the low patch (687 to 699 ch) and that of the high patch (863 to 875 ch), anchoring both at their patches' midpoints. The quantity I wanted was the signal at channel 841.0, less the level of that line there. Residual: -12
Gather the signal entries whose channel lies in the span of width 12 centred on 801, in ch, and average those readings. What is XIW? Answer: 115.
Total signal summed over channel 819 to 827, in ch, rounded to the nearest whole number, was 164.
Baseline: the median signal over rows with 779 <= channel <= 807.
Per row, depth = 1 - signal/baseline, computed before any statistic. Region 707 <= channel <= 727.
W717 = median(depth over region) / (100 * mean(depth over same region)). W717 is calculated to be 0.0532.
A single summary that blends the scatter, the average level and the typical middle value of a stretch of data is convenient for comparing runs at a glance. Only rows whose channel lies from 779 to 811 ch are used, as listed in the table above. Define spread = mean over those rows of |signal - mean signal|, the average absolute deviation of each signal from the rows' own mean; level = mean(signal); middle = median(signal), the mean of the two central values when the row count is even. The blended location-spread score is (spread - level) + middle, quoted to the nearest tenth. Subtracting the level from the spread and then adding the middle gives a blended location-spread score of 9.5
